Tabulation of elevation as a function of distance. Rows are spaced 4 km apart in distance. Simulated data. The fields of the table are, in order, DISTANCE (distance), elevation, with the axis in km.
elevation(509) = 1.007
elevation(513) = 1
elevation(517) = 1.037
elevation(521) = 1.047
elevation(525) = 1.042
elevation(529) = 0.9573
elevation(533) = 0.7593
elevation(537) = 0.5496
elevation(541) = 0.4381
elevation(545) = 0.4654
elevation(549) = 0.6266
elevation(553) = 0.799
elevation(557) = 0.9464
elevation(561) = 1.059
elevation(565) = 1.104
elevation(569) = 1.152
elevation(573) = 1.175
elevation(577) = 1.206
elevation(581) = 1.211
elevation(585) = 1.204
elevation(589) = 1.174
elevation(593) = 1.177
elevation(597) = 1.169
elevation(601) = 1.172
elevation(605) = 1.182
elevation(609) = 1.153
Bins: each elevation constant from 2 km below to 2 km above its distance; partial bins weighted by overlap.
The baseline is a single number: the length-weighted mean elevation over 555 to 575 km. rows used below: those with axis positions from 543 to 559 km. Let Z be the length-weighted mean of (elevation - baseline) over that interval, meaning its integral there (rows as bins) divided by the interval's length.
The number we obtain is -0.38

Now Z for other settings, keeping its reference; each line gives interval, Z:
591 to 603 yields 0.09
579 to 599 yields 0.10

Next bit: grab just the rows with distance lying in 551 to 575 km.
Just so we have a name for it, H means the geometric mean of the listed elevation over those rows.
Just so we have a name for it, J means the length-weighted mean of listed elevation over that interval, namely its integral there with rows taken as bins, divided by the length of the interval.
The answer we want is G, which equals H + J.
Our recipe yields 2.07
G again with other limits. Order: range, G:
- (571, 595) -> 2.38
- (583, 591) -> 2.38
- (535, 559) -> 1.25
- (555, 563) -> 2.00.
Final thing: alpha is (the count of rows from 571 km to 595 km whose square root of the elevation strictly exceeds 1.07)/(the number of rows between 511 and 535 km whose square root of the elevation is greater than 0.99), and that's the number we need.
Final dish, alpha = 1.50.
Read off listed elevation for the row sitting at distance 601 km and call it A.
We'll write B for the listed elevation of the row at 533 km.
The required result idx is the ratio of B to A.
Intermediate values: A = 1.172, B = 0.7593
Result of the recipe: 0.65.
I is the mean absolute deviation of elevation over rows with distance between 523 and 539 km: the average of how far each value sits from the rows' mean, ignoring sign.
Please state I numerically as 0.173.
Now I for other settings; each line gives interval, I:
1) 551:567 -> 0.104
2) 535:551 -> 0.068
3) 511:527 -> 0.016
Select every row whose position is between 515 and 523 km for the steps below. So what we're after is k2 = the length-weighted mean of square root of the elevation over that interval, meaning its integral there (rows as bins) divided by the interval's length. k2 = 1.02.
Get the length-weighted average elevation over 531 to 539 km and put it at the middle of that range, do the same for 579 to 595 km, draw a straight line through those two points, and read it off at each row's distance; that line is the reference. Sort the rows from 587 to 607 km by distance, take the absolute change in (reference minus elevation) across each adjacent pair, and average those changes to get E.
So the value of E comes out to 0.039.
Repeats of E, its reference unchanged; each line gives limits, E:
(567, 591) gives 0.037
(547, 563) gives 0.103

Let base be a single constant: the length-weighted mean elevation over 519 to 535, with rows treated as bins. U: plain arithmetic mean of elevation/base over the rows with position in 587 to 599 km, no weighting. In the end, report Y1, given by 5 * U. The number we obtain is 6.2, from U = 1.23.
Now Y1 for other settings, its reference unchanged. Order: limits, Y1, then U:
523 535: 4.8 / 0.97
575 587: 6.3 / 1.27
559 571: 5.8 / 1.16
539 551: 2.7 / 0.54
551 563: 4.9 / 0.98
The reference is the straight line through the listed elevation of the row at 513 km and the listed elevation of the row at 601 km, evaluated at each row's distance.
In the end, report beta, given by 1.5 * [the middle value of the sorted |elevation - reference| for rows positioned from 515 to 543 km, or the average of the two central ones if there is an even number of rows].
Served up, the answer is 0.11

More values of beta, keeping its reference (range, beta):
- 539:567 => 0.42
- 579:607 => 0.03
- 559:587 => 0.09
